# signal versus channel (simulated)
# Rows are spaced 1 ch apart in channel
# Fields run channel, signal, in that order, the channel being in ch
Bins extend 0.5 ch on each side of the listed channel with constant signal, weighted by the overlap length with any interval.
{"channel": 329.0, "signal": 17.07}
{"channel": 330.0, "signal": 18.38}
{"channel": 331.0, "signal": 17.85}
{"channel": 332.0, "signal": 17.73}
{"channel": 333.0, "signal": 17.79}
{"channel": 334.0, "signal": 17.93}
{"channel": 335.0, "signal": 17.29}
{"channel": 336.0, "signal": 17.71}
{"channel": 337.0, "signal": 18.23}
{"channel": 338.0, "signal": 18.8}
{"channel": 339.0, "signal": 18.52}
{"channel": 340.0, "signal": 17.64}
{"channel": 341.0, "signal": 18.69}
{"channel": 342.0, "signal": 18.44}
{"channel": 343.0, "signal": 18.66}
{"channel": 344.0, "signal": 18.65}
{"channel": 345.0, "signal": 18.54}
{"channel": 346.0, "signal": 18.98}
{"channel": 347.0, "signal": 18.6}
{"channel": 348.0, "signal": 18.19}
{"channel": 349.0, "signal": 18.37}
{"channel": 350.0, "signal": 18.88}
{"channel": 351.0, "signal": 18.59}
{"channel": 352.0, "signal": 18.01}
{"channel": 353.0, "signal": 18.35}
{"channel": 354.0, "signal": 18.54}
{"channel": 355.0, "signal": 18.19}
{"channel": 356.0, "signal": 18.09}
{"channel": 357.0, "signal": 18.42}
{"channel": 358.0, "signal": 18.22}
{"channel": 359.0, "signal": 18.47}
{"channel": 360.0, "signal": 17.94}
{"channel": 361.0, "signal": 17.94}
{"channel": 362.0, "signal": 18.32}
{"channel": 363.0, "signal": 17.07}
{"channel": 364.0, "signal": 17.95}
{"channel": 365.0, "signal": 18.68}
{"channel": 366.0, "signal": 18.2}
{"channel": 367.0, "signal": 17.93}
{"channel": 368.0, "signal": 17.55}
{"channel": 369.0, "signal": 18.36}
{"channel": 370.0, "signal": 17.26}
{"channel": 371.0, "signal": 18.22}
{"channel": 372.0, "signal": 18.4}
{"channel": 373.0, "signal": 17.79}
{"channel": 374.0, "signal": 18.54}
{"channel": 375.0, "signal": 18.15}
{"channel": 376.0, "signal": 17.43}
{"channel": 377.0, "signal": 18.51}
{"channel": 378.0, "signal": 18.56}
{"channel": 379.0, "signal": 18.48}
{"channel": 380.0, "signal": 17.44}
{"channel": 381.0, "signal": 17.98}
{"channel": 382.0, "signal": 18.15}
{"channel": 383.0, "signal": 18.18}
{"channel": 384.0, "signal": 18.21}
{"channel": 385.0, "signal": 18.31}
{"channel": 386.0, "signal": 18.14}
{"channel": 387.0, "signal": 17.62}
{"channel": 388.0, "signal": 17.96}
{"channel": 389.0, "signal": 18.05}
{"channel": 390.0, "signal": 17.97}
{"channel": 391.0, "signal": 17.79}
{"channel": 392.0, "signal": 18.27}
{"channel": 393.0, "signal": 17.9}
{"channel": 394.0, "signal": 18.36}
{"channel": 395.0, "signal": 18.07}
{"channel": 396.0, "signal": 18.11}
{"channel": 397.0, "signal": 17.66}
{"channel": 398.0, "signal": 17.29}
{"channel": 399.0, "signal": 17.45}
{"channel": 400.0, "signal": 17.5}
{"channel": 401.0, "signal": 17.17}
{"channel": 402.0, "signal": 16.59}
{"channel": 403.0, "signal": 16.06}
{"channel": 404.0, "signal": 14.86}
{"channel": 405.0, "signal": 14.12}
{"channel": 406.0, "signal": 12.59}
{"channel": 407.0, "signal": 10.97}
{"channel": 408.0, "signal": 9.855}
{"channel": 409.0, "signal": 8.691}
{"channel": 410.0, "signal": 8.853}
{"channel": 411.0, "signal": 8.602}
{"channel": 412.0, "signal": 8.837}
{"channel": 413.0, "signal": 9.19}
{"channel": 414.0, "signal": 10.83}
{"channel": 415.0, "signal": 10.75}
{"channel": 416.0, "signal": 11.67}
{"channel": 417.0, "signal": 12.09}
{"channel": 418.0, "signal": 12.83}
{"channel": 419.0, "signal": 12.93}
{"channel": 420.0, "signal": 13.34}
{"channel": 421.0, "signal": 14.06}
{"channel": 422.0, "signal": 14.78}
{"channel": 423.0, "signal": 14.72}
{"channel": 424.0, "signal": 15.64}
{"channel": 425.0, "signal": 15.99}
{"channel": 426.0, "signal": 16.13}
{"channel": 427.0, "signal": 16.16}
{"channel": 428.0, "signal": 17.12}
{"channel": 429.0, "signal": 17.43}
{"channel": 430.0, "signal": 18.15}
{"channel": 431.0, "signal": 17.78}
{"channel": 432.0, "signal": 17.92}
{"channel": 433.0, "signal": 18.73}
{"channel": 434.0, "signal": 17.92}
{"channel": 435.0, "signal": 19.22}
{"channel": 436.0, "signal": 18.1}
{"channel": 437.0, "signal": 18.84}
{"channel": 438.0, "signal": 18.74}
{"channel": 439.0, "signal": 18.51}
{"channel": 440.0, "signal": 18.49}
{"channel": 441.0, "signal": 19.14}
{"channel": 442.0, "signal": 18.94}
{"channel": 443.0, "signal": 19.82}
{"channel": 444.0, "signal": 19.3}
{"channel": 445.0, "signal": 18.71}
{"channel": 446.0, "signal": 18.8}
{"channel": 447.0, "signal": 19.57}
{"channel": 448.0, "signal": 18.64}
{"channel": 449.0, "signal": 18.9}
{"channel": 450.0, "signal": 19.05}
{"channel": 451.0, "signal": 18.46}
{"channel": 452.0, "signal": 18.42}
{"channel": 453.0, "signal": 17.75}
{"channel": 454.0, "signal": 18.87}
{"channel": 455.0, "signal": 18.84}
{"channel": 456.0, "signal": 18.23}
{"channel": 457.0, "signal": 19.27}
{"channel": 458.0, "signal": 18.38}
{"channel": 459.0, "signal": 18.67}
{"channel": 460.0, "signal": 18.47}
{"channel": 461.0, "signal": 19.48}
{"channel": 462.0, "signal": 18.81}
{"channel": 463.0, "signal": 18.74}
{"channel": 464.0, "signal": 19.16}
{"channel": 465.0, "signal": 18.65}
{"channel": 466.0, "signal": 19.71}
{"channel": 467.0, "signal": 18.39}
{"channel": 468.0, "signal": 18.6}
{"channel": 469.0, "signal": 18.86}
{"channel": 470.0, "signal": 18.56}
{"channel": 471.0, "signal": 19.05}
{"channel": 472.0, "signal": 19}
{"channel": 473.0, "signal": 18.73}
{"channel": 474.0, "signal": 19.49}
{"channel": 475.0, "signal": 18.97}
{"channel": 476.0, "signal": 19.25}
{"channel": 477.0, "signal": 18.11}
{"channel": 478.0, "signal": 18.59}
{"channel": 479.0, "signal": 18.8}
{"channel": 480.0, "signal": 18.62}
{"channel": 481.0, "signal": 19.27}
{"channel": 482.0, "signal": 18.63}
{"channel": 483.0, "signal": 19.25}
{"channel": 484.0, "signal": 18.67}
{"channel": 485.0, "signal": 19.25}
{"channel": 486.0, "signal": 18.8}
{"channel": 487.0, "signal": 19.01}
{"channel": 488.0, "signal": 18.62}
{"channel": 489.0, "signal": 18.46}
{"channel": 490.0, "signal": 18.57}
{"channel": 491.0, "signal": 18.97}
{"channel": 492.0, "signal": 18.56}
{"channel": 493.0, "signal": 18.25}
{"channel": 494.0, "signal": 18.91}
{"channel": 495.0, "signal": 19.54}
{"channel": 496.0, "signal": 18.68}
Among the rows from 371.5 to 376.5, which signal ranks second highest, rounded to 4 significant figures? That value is 18.40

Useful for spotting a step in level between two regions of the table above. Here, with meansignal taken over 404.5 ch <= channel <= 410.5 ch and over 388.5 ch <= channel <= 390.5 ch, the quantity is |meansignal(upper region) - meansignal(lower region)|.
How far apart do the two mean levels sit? 7.2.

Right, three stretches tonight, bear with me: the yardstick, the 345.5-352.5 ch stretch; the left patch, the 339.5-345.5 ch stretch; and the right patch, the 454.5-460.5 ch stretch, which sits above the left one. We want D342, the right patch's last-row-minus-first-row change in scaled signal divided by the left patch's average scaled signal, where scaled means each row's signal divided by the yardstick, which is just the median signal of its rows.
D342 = -0.020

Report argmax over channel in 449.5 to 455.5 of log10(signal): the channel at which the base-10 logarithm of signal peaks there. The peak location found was 450.0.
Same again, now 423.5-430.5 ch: 430.0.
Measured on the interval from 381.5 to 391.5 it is 385.0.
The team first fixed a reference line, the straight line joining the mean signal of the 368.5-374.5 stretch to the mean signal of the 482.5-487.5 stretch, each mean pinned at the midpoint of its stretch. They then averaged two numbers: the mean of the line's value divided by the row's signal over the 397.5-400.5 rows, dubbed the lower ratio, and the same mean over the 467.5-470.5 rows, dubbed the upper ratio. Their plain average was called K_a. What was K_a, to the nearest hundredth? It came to 1.03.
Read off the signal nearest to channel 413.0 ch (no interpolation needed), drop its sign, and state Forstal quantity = 9.2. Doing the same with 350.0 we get 18.9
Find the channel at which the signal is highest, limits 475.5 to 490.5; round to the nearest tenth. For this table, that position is 481.0 ch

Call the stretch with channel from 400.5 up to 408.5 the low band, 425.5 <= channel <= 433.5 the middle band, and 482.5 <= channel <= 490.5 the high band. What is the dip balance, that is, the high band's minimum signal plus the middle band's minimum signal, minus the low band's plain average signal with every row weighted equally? 21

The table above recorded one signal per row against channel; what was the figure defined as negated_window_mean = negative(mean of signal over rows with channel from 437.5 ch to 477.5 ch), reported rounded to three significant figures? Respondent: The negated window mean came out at -18.8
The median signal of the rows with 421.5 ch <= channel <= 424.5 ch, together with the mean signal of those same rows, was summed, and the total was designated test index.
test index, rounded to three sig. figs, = 29.8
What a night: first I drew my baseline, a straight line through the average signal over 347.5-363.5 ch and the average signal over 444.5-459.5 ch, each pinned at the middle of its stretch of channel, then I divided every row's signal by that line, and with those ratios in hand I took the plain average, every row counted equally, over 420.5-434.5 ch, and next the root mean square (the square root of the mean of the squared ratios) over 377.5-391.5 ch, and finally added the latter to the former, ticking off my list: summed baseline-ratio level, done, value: 1.9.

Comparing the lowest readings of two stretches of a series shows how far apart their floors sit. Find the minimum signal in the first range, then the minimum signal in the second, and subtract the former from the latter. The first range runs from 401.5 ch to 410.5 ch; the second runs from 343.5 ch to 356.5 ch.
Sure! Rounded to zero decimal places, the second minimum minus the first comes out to 9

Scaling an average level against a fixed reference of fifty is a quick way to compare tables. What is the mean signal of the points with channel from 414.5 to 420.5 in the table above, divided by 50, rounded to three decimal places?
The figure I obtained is 0.245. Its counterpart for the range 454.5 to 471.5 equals 0.376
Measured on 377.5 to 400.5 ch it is 0.360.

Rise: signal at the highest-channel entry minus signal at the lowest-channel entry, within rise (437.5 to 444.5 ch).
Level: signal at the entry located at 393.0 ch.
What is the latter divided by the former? 32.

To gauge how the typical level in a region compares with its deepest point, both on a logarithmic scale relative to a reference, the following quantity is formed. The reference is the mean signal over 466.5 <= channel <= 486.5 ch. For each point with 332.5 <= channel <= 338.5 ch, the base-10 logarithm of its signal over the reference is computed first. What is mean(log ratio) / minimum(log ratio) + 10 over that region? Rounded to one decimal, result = 10.6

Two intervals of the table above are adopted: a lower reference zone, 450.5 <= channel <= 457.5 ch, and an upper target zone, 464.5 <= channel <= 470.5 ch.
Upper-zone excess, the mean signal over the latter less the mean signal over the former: 0.2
